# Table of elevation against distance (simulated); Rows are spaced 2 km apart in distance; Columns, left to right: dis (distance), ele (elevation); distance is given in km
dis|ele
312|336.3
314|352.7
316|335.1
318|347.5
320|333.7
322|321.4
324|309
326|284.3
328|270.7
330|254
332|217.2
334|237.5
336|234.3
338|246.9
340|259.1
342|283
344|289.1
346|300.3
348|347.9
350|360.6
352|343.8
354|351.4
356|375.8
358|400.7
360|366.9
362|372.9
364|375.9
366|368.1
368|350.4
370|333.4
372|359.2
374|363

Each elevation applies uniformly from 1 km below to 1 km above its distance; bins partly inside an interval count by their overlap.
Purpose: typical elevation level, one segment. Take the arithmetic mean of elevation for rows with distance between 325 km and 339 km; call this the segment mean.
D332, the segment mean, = 249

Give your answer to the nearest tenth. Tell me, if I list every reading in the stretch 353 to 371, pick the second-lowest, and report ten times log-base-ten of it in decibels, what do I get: 25.4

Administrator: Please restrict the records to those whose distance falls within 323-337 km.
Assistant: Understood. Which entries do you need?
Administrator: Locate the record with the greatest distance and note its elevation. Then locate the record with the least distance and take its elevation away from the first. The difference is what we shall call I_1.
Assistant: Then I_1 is -75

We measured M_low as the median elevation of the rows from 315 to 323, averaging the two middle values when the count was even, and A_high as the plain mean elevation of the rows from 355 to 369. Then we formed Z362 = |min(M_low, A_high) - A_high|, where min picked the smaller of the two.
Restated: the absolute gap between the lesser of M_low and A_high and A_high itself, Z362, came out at 39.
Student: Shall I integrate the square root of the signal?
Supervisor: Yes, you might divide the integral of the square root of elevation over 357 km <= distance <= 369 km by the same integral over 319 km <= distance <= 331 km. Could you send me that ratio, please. 1.12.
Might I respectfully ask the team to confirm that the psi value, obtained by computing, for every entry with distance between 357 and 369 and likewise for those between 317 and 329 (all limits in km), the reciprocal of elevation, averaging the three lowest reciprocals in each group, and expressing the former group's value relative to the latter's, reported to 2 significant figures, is 0.87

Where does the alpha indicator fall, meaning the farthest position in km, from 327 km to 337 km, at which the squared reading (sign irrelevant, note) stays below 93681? 336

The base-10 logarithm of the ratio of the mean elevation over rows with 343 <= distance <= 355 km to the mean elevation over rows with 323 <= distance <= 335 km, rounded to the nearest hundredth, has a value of 0.10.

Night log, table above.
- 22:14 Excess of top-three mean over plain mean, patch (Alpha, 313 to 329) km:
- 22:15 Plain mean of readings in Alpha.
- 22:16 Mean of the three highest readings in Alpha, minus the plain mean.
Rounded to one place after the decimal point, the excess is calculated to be 25.8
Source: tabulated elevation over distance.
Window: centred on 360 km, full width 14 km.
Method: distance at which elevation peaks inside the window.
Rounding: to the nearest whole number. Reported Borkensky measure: 358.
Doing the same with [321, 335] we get 322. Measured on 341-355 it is 350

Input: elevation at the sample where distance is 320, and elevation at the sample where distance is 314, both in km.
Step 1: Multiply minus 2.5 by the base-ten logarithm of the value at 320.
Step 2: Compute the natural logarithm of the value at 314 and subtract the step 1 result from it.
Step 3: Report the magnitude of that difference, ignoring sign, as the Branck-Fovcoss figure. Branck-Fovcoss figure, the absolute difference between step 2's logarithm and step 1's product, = 12.17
